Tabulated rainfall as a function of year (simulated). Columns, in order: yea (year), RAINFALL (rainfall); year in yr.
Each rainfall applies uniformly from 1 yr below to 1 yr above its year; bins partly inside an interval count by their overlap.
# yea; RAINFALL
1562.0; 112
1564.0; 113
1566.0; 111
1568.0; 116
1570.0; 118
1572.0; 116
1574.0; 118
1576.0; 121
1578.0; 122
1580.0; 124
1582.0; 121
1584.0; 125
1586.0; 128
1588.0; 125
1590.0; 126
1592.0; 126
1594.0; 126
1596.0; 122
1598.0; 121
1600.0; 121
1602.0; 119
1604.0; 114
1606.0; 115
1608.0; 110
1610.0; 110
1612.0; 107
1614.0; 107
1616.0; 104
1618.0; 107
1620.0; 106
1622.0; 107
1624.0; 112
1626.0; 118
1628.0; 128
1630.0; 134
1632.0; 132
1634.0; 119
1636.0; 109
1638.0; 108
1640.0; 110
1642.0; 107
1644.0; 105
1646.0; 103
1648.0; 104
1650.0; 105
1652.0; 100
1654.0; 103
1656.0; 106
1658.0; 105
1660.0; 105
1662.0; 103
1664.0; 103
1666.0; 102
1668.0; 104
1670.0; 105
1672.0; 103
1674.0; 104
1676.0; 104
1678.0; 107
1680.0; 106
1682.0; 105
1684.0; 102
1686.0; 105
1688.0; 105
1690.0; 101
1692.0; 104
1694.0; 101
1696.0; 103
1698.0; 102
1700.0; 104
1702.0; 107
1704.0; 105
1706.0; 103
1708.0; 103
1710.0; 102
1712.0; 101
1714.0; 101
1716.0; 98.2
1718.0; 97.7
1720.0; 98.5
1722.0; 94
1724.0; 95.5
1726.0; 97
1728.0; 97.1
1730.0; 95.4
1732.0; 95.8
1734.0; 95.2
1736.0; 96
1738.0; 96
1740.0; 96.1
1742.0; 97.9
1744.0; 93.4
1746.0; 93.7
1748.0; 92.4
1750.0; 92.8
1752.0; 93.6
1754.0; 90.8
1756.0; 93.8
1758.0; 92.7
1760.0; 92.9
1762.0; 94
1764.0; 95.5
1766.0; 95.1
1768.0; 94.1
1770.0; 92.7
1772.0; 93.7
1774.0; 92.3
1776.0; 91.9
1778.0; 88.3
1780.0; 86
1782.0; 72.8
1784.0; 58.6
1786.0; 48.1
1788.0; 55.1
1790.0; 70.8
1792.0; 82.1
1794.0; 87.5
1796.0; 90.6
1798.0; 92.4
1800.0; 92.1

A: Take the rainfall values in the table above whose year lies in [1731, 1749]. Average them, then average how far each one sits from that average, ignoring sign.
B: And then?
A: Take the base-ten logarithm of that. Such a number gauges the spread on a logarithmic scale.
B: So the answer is 0.12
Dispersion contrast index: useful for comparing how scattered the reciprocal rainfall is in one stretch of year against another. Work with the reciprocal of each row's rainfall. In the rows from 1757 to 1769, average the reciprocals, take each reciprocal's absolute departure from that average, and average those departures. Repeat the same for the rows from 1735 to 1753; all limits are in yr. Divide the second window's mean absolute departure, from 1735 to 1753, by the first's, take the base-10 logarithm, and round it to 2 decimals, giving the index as 0.28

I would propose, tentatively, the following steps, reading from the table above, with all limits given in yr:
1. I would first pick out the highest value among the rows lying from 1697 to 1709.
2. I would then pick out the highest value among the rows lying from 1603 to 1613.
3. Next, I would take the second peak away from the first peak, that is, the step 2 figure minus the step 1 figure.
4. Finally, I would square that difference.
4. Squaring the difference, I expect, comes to 64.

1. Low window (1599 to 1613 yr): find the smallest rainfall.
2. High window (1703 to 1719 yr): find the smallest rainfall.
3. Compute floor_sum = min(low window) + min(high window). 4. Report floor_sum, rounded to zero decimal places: 205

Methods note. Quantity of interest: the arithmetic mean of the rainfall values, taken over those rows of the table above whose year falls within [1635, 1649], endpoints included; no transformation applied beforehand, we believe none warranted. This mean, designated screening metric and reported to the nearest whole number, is 107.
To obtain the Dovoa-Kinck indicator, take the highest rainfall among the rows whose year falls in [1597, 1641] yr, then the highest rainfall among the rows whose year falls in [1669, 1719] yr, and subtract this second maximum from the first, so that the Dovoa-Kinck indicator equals 27.0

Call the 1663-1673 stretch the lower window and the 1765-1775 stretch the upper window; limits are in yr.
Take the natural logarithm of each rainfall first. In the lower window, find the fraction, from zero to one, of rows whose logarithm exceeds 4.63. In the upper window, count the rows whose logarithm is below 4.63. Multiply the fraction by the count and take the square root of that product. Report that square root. 2.0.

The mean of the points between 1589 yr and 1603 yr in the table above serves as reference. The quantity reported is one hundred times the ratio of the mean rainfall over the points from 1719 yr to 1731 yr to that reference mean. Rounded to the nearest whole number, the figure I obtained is 78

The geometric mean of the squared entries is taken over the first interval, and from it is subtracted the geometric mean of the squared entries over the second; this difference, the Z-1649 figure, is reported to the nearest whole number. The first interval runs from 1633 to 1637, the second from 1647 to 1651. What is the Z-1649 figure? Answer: 2051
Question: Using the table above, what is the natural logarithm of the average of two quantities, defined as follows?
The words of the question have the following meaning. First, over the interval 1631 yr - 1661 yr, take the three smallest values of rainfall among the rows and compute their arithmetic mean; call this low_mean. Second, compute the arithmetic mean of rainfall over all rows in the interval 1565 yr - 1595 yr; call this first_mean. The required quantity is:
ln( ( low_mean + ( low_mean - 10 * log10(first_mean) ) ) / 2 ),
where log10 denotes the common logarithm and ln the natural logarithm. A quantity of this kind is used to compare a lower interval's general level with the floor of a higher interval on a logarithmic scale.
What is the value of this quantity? 4.52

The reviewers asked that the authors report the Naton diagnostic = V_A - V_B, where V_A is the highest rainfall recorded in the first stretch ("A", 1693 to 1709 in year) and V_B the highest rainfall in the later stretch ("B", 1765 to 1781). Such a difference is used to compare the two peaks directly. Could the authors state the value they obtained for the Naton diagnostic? 12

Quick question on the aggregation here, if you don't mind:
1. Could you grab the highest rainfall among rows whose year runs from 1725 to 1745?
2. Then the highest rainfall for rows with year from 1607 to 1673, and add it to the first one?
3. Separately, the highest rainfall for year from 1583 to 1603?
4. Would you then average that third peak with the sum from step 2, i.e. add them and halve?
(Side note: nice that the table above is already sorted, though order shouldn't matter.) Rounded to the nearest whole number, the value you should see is 180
